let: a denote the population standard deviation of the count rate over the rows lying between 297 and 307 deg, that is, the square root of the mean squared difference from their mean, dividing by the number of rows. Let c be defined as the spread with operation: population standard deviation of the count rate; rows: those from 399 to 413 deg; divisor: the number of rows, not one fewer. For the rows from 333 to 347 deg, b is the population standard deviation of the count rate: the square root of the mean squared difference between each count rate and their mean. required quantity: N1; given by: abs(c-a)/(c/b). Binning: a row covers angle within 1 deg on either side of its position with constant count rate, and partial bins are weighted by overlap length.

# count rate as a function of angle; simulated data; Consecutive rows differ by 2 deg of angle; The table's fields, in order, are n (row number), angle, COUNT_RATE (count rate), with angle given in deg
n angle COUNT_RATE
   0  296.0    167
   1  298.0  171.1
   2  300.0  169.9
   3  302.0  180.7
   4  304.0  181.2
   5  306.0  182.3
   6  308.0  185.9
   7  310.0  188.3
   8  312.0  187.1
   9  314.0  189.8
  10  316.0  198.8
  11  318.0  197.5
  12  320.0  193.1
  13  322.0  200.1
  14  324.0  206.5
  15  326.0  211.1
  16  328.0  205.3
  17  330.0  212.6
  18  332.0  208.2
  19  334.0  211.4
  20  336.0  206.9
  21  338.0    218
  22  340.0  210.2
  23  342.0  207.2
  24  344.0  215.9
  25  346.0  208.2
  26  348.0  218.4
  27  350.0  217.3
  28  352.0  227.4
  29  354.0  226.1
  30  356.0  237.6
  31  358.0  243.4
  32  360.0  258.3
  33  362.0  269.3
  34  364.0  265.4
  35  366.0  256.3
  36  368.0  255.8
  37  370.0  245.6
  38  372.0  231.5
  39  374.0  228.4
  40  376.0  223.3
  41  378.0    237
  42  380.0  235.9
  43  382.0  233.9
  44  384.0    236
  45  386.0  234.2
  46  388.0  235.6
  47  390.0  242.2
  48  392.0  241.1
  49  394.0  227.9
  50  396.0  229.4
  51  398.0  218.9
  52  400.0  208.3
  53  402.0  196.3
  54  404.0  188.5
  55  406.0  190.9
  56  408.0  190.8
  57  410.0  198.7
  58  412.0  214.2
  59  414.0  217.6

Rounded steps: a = 5.4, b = 4.0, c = 9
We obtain 1.6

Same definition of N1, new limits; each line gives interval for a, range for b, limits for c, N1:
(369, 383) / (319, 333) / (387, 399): 1.2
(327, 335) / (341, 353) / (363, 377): 5.5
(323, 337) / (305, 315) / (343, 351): 0.9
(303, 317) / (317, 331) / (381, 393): 4.3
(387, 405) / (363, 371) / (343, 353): 13.9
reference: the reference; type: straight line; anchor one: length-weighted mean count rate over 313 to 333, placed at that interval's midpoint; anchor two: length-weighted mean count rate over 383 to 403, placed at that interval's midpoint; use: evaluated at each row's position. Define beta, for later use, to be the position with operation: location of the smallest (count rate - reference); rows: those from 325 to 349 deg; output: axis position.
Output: 346.0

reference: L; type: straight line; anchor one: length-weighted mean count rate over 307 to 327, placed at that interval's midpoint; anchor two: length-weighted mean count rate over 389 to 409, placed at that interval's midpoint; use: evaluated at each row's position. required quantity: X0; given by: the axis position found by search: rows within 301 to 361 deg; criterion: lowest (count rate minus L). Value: 302.0 deg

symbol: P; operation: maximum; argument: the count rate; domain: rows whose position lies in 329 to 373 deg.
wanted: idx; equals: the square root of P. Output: 16.4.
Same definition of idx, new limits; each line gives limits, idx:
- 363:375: 16.3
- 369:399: 15.7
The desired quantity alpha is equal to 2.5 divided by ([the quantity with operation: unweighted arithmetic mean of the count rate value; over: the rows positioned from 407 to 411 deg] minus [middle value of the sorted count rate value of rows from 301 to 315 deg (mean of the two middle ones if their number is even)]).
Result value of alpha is 0.282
